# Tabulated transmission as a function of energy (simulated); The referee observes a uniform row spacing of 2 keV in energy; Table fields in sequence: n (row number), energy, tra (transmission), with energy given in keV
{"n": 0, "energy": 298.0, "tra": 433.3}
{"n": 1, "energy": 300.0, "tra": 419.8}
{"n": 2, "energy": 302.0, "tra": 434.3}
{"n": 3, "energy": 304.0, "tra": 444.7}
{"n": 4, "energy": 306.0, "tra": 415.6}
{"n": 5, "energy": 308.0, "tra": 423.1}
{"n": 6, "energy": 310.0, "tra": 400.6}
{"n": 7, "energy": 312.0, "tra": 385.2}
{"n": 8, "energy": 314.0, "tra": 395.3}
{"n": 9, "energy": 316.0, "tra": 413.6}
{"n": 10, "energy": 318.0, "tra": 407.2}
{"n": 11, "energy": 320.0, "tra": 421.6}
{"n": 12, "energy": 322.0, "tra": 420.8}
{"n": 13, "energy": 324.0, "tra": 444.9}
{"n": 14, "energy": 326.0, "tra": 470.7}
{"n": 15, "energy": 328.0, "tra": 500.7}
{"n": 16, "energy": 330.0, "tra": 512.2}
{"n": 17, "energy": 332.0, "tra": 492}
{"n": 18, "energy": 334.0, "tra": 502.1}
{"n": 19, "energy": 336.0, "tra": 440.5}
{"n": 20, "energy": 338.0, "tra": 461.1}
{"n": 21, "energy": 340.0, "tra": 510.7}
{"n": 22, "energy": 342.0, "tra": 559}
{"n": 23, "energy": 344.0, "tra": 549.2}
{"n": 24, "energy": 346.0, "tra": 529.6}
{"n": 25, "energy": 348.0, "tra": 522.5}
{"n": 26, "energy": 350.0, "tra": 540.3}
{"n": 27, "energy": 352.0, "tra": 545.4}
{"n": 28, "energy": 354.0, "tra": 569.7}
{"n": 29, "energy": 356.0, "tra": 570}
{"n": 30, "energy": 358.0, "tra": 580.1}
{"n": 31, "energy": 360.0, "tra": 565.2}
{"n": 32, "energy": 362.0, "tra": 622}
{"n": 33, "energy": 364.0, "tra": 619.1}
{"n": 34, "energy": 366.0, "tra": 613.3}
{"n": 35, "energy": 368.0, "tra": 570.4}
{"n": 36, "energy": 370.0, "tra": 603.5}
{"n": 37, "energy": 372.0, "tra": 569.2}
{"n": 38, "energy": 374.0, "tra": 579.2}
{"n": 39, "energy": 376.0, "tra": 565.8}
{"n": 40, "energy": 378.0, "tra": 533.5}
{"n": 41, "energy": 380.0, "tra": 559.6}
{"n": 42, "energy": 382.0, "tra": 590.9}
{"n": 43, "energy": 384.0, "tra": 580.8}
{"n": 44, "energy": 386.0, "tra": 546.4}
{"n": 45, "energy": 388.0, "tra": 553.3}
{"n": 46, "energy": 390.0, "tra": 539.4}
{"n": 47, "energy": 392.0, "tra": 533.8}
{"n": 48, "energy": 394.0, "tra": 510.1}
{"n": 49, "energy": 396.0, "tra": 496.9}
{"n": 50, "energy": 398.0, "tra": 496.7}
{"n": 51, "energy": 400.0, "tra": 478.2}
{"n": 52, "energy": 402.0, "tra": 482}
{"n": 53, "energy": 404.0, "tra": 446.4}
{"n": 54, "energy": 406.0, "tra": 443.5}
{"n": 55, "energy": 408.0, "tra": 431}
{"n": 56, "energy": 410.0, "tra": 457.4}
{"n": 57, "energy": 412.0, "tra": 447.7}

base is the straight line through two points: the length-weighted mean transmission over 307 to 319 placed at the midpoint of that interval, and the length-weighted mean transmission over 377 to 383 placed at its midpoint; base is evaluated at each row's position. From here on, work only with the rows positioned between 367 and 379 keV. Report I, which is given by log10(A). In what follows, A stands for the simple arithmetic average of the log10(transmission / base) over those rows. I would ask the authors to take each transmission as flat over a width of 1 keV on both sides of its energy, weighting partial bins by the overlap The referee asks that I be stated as -1.7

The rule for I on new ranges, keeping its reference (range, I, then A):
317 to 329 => -1.8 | 0.02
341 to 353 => -1.3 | 0.05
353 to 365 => -1.2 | 0.06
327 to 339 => -1.5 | 0.03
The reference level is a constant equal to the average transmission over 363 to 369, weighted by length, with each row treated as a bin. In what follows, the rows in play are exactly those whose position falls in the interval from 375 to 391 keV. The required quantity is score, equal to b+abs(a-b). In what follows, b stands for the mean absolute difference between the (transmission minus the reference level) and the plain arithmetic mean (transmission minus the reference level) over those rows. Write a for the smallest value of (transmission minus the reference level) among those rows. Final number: 99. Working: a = -67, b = 16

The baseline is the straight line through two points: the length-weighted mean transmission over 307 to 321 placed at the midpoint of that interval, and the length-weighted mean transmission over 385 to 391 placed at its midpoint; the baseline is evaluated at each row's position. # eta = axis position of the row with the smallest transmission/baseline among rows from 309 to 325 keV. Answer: 312.0 keV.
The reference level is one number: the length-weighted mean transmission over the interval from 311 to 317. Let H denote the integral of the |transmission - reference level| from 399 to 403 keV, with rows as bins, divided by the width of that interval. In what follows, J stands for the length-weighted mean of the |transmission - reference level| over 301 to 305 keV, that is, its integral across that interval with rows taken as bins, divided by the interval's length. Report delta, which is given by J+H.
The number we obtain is 124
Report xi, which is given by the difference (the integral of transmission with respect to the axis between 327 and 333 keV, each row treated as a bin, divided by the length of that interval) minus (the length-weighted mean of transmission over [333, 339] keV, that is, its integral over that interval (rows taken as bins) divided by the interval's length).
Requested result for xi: 34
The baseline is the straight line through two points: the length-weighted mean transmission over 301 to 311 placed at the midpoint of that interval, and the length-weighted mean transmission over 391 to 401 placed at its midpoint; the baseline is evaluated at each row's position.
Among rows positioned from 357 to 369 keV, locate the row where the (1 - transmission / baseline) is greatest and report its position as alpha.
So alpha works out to 368.0 keV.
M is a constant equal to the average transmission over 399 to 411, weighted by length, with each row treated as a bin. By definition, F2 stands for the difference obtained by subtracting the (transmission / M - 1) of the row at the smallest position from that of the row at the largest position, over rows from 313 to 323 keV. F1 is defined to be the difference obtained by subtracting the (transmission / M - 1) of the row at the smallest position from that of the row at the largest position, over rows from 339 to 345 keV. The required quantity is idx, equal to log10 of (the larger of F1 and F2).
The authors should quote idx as -1.07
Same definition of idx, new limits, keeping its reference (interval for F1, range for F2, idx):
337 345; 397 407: -0.71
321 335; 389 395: -0.75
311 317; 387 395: -1.21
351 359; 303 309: -1.12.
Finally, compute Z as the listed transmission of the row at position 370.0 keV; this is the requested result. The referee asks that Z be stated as 603.5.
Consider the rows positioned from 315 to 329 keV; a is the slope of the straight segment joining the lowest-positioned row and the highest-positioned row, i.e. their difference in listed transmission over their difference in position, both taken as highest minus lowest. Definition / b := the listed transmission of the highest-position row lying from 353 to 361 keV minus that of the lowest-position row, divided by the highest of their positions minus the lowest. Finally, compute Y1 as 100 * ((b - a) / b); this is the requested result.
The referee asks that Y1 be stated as 1068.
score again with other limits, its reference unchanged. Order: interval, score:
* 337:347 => 197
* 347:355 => 105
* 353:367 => 82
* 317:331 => 263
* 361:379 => 118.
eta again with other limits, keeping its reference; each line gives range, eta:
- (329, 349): 336.0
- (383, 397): 396.0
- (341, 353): 348.0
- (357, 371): 368.0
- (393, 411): 408.0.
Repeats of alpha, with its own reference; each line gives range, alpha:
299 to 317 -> 312.0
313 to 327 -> 314.0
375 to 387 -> 378.0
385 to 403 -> 400.0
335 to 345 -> 336.0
